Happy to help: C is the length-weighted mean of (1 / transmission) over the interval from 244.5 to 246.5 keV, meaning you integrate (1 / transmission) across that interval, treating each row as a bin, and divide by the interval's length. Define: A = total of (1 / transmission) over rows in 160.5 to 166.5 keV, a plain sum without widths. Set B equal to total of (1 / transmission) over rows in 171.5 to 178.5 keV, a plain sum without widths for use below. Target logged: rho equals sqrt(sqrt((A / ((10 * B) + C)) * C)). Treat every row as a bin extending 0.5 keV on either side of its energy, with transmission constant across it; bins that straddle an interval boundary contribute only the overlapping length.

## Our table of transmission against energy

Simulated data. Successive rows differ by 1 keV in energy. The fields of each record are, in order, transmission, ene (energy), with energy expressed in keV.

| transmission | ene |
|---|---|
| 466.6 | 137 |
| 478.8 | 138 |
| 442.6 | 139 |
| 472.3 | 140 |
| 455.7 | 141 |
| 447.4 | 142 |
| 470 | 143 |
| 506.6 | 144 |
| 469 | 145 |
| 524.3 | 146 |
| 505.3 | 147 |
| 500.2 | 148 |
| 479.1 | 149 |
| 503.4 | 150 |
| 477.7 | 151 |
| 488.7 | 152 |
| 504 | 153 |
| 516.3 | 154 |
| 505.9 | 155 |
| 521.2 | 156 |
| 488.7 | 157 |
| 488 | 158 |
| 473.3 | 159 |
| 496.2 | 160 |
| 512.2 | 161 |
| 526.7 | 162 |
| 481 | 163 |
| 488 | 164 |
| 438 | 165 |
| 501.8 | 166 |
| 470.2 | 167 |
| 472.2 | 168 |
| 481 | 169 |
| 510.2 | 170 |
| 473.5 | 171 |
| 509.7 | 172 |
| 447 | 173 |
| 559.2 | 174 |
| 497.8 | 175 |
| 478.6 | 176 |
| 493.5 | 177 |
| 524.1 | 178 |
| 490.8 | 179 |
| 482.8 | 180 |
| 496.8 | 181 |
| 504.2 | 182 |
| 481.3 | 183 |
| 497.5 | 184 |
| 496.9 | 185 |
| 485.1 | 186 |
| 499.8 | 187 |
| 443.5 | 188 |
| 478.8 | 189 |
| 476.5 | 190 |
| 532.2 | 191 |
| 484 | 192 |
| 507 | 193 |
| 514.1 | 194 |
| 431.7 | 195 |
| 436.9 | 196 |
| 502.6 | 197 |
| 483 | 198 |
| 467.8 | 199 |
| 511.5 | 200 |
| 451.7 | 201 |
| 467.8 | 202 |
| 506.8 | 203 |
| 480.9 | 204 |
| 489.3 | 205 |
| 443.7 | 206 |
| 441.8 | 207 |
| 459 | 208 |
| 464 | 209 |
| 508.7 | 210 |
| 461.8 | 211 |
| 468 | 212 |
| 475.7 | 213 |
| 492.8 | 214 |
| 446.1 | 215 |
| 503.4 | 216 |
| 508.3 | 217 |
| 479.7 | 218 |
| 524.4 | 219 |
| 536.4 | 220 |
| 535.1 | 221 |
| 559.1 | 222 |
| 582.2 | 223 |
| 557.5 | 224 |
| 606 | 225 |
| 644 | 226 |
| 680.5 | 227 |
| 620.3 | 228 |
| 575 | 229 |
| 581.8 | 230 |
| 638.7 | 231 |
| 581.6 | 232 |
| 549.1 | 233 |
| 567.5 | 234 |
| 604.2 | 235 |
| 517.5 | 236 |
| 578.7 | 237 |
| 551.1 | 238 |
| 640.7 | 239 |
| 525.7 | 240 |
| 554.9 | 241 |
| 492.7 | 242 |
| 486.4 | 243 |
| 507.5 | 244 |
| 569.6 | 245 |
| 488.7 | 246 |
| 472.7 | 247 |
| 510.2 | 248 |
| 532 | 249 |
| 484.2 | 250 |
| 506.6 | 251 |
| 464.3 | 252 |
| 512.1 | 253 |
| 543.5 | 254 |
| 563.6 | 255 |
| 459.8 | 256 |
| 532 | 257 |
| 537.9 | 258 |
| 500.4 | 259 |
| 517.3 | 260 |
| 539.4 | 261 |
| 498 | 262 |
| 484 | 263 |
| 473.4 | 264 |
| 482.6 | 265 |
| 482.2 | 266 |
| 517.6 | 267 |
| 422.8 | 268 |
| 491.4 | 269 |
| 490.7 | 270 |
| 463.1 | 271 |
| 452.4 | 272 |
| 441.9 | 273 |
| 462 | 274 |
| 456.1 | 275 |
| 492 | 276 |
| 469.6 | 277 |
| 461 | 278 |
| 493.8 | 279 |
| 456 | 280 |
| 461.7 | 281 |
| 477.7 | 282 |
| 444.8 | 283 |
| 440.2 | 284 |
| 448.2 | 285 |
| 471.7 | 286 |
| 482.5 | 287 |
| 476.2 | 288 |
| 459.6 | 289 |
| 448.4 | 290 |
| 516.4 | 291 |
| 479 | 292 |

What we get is 0.113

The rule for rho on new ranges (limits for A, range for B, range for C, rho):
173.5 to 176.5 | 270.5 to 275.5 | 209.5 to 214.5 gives 0.102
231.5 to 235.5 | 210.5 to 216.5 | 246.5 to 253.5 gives 0.102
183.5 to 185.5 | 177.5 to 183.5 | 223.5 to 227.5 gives 0.085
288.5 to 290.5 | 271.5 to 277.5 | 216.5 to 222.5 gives 0.089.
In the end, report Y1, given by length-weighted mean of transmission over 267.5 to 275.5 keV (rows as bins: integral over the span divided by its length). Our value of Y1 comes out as 460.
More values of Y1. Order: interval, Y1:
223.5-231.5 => 613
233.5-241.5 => 568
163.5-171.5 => 479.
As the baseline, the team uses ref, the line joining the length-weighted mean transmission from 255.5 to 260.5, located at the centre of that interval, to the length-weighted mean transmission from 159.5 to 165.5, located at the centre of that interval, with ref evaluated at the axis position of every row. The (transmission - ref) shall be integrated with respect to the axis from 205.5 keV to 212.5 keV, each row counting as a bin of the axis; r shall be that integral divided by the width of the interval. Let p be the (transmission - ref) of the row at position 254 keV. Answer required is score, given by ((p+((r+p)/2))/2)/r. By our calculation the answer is 0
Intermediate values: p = 35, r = -36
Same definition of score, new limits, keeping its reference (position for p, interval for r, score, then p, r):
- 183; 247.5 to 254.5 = 19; -13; -1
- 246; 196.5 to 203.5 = 1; -18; -13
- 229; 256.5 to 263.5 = 10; 71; 6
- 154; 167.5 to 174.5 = 17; 28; 1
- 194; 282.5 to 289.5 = 0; 17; -55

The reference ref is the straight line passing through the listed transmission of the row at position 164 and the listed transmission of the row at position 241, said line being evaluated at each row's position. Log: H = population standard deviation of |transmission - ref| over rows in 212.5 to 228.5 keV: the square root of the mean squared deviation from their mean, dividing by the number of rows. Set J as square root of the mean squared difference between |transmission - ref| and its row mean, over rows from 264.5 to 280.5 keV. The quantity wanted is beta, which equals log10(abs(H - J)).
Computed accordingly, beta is 1.12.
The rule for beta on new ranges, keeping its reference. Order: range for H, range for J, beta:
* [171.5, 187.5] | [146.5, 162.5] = 0.52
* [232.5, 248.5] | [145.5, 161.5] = 1.17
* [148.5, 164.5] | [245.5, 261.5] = 1.16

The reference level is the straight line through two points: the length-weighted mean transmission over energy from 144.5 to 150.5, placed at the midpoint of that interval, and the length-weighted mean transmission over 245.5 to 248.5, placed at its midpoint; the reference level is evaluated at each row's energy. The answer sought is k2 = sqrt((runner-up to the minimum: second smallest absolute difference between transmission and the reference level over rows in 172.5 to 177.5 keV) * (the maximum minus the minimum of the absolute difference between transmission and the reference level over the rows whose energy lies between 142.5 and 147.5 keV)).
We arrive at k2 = 7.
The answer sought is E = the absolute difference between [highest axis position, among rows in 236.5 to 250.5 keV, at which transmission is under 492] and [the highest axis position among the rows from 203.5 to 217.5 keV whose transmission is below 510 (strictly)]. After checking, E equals 33 keV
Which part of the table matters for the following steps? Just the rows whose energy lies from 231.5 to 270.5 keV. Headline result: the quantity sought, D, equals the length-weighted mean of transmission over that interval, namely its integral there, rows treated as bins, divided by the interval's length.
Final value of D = 519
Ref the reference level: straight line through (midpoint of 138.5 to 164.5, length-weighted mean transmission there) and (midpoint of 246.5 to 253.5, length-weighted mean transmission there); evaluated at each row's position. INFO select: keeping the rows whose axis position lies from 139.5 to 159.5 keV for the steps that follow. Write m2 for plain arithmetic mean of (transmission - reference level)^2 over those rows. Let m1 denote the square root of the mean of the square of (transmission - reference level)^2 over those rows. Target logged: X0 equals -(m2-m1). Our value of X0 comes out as 200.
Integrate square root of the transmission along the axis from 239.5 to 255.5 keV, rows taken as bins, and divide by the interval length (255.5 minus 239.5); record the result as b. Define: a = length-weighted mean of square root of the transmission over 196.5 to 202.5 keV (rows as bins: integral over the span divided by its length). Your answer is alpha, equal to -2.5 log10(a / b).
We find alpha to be 0.04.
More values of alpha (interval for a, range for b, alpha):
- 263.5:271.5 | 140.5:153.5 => 0.01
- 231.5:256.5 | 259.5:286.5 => -0.06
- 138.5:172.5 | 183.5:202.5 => -0.01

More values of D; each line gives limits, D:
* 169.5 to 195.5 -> 492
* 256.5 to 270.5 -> 498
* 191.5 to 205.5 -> 481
